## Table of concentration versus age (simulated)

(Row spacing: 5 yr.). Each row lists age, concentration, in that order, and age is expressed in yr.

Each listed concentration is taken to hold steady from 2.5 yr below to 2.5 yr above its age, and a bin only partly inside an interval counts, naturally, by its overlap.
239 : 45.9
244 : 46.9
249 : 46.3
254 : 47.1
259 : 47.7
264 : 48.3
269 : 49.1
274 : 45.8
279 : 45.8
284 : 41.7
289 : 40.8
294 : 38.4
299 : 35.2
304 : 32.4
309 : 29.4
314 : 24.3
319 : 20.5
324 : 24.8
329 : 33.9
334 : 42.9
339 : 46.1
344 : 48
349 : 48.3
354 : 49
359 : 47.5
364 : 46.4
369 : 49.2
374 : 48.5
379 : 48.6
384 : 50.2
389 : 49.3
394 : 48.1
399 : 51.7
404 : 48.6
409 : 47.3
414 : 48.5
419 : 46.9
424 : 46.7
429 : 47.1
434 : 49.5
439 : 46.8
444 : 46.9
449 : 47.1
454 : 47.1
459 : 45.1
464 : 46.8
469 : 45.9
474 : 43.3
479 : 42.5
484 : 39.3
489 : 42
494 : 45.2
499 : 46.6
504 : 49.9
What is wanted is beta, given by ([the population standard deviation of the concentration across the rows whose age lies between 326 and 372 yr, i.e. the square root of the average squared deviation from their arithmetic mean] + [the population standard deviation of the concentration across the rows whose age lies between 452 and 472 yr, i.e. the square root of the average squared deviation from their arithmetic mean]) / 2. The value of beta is 2.7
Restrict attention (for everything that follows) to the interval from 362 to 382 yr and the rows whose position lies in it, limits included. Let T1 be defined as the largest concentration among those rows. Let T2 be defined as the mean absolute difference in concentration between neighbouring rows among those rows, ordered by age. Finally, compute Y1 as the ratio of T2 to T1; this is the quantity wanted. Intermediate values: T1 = 49.2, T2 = 1.2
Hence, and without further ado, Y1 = 0.024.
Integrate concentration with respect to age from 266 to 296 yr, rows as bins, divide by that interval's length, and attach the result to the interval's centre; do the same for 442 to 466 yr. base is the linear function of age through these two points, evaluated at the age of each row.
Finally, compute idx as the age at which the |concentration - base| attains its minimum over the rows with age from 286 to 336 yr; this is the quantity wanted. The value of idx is 334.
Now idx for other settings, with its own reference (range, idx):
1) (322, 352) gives 339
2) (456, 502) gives 464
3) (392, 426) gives 424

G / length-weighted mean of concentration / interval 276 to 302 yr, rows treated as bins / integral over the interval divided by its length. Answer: 40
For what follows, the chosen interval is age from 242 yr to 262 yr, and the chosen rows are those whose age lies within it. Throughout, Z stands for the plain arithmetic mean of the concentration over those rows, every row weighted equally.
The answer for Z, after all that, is 47.0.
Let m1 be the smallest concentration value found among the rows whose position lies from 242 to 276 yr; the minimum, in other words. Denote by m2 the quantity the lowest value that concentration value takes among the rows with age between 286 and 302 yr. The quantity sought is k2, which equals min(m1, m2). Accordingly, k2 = 35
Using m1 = 45.8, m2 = 35.2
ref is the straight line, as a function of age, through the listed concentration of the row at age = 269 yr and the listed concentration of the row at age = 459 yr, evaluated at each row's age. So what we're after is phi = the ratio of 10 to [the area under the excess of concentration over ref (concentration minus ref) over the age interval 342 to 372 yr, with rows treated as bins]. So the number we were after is 0.40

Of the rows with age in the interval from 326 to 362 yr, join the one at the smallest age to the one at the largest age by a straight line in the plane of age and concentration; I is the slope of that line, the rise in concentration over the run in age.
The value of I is 0.5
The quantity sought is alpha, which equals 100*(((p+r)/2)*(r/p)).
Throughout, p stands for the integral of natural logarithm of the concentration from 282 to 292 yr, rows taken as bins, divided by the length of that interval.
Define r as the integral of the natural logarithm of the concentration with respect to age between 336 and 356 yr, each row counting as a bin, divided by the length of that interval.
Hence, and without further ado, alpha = 394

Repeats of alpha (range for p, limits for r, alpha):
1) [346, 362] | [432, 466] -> 384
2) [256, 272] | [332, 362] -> 384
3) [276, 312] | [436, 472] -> 396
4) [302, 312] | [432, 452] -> 411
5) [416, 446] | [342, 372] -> 388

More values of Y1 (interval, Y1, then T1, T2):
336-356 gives 0.020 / 49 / 1.0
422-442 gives 0.037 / 49.5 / 1.8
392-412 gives 0.052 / 51.7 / 2.7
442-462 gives 0.016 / 47.1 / 0.7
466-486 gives 0.048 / 45.9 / 2.2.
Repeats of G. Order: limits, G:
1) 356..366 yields 47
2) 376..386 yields 49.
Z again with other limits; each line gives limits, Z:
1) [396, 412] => 49.2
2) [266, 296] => 43.6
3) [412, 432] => 47.3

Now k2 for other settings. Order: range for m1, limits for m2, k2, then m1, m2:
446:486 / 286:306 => 32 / 39.3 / 32.4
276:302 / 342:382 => 35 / 35.2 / 46.4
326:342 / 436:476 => 34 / 33.9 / 43.3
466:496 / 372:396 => 39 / 39.3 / 48.1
